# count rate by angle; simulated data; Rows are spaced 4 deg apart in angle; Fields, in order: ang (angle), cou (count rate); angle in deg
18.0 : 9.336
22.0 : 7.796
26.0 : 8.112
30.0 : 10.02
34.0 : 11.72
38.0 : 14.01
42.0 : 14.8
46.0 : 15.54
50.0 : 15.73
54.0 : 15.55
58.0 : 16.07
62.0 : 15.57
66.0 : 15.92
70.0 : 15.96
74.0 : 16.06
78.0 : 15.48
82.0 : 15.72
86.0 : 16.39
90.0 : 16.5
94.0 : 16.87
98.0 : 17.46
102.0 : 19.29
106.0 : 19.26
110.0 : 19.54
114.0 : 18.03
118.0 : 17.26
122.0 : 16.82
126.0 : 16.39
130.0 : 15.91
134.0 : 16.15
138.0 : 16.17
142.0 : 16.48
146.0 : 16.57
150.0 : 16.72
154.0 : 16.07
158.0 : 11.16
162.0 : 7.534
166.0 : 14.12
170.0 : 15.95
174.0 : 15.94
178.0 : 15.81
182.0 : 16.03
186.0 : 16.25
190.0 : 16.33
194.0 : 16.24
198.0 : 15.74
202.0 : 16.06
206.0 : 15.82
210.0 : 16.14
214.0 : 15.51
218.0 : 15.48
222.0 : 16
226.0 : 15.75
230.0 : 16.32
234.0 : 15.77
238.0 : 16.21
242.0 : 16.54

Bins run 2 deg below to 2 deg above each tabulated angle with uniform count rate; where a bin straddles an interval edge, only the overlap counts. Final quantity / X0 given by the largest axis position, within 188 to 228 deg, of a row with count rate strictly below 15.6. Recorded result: 218.0 deg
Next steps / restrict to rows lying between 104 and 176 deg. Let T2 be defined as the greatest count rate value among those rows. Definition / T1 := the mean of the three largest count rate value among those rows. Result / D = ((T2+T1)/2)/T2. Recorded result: 0.985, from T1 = 18.9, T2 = 19.54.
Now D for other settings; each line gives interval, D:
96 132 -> 0.995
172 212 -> 0.998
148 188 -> 0.989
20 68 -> 0.995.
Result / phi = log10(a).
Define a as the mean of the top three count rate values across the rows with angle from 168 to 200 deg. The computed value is 1.211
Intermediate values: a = 16.3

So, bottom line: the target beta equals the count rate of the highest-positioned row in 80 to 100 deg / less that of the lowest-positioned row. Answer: 1.74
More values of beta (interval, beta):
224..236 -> 0.02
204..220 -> -0.34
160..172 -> 8.42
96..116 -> 0.57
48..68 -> 0.19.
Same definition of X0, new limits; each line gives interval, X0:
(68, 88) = 78.0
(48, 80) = 78.0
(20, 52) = 46.0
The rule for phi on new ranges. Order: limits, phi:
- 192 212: 1.208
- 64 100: 1.229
